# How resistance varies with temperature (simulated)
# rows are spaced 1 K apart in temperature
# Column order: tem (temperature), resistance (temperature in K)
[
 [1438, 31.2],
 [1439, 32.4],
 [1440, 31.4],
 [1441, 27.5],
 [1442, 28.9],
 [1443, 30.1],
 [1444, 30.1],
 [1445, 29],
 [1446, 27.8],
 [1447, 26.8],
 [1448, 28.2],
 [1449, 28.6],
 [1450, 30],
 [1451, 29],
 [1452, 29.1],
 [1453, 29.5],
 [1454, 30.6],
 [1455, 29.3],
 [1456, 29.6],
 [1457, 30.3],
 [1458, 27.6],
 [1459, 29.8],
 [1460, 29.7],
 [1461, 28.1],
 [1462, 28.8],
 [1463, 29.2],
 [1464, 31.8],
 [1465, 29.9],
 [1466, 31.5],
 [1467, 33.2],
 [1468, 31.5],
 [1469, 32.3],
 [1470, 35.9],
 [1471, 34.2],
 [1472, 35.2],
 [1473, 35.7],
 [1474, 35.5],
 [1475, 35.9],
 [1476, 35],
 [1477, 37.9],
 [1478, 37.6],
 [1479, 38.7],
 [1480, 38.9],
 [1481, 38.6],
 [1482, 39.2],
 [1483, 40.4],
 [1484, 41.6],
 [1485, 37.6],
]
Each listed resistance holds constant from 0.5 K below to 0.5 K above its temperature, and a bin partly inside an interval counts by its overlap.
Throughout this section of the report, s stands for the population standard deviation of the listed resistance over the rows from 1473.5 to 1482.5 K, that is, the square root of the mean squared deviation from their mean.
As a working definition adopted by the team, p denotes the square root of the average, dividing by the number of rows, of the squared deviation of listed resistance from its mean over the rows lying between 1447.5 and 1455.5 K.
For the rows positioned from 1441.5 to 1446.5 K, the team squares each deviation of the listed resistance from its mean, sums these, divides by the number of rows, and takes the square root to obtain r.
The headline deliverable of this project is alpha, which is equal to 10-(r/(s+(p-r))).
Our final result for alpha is 9.4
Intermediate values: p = 0.71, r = 0.86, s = 1.5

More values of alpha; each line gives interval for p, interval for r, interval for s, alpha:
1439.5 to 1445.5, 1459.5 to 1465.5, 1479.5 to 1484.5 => 9.0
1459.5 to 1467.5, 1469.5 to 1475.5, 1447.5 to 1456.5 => 9.7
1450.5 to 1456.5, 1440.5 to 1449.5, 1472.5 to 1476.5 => 15.5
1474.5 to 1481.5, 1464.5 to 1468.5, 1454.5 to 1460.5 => 8.9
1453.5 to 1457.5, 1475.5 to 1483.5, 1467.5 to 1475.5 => 7.8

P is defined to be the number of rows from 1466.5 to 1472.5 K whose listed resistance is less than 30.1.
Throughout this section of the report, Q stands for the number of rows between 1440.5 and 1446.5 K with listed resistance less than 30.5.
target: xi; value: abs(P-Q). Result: 6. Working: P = 0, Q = 6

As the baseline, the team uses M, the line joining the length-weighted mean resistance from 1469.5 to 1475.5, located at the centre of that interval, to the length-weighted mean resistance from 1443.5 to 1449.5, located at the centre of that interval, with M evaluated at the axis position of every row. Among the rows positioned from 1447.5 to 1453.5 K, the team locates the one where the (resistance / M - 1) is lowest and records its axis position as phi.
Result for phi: 1452 K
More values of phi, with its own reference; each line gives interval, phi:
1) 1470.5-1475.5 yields 1471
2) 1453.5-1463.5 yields 1461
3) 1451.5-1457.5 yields 1455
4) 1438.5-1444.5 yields 1441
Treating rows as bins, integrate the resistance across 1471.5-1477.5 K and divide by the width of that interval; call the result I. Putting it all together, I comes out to 35.9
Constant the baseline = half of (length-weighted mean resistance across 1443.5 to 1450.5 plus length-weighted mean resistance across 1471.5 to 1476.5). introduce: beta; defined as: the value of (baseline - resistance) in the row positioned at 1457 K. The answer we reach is 1.8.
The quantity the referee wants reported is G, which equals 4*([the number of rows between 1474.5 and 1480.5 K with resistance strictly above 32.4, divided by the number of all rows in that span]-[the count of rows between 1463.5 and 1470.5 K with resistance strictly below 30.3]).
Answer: 0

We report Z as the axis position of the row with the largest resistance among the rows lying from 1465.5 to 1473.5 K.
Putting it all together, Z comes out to 1470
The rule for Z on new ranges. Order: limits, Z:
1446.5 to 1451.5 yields 1450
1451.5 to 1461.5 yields 1454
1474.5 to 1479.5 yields 1479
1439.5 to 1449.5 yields 1440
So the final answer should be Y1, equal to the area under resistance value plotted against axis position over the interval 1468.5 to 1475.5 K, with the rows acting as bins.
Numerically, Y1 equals 245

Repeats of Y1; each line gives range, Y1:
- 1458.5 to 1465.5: 207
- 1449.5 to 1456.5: 207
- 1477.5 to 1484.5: 275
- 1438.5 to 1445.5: 209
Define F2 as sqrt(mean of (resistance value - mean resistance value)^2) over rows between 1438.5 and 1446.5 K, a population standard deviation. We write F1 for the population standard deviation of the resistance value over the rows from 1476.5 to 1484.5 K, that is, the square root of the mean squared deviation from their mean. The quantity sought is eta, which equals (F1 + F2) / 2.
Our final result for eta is 1.41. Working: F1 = 1.23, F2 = 1.6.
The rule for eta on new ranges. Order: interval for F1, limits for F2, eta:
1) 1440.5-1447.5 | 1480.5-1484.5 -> 1.17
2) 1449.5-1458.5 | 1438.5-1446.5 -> 1.20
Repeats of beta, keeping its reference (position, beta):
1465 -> 2.2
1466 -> 0.6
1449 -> 3.5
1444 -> 2.0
